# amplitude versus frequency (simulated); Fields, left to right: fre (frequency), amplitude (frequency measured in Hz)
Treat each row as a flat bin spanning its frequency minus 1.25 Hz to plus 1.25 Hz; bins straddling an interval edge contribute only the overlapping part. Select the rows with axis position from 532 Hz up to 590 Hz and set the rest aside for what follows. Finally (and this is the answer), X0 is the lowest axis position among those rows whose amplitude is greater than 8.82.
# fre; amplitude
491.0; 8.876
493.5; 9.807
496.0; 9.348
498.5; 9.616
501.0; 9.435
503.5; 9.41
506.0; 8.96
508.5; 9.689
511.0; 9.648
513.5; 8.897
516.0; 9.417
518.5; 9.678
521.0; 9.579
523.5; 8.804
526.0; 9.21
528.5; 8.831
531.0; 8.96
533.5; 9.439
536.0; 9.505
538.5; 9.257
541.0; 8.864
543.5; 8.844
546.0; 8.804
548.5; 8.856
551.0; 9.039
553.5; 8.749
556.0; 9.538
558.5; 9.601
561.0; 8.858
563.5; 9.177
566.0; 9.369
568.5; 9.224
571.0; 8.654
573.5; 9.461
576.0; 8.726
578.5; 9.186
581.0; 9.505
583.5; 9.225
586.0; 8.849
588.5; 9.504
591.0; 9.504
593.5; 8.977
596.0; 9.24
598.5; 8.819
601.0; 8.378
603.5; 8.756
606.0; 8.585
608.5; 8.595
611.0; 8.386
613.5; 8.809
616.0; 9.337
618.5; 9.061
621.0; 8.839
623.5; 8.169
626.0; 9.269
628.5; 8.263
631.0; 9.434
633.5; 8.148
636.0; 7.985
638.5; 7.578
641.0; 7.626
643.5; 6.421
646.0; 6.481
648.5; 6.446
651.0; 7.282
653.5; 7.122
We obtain 533.5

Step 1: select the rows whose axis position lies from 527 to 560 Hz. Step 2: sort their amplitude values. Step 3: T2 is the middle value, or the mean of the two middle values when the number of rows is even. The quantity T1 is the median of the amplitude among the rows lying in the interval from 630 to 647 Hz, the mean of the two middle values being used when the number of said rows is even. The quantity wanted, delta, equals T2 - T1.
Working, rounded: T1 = 7.6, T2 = 8.96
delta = 1.3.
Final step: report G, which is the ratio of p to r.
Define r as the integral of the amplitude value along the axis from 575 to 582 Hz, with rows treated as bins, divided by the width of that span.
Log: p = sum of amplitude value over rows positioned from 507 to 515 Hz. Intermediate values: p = 28.2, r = 9.14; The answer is 3.09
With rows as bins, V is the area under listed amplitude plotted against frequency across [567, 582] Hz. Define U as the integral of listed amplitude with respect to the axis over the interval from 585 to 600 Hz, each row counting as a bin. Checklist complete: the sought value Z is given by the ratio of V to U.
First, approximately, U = 137.1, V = 137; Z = 1.00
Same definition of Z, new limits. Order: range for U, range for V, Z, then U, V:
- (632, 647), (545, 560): 1.23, 111.3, 136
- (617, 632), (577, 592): 1.05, 132.6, 139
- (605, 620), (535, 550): 1.02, 132.0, 135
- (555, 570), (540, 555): 0.96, 139.2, 133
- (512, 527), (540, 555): 0.96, 139.1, 133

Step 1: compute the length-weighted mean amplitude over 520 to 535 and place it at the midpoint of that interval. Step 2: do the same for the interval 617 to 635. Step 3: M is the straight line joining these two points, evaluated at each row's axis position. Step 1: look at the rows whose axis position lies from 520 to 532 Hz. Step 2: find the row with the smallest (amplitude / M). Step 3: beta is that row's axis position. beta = 523.5 Hz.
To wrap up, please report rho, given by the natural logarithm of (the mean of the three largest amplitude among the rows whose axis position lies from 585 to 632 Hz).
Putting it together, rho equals 2.25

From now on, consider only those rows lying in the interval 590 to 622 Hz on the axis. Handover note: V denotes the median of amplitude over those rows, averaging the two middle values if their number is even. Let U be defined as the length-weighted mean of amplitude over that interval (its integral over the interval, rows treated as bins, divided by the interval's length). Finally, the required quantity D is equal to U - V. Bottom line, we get 0.04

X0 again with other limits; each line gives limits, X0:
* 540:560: 541.0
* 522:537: 526.0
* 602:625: 616.0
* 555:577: 556.0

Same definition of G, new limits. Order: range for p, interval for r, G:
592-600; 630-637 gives 3.18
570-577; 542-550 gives 3.04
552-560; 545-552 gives 3.13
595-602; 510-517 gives 2.84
